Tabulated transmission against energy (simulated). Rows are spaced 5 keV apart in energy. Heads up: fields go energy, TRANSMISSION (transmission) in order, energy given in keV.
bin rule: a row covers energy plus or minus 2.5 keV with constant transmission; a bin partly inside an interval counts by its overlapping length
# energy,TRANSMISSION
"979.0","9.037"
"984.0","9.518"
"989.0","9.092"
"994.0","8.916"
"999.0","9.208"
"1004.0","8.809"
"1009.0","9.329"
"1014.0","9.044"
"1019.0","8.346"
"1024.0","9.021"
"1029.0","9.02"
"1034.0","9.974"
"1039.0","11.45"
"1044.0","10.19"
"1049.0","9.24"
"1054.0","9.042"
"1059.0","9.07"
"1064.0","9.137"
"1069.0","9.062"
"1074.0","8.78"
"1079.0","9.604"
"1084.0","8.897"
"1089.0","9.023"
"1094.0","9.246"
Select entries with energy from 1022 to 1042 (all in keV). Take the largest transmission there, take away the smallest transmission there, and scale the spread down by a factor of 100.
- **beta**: 0.0243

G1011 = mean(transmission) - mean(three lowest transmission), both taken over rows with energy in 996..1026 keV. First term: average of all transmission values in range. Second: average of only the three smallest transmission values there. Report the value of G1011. 0.23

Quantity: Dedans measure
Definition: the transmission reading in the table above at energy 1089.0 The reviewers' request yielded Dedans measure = 9.023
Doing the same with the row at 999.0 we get 9.208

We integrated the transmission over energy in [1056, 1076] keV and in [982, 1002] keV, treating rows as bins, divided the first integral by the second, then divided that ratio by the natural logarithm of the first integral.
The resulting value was 0.189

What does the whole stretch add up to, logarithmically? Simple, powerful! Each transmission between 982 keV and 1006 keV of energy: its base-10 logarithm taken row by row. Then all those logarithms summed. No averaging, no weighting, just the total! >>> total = 4.80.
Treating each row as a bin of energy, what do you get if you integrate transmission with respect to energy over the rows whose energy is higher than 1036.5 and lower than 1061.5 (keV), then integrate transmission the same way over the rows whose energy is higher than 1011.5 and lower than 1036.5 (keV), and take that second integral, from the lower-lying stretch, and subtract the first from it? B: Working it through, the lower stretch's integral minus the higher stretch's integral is -18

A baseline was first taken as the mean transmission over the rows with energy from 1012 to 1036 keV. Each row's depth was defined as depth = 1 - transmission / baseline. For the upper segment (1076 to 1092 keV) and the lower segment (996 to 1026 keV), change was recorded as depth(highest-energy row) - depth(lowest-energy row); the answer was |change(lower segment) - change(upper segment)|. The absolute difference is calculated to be 0.043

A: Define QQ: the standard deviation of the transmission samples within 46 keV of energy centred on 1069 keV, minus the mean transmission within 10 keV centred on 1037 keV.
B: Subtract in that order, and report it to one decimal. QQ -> -10.5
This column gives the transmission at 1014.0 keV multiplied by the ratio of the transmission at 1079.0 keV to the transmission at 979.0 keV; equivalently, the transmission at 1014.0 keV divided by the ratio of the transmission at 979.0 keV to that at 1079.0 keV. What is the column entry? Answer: 9.6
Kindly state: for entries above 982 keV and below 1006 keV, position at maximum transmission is 984.0 keV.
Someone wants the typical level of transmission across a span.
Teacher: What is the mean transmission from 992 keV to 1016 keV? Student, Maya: 9.06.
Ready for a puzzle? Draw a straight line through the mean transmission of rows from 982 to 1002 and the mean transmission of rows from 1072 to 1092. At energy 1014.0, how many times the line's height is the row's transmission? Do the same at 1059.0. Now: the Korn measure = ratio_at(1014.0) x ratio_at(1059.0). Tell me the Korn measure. 0.98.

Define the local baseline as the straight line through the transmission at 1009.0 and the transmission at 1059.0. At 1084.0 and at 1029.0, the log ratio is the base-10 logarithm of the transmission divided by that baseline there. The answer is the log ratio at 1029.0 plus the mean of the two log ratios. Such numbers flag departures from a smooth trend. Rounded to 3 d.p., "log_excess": -0.016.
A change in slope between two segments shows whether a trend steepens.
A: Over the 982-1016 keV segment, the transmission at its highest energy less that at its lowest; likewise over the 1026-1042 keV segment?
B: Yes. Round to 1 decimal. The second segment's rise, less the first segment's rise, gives 2.9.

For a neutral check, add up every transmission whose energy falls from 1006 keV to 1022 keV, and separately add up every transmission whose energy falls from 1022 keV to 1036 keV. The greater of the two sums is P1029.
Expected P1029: 28.0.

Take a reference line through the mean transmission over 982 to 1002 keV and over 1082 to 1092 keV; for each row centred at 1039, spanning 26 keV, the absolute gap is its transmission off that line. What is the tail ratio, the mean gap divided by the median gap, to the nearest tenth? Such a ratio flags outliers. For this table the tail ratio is 1.0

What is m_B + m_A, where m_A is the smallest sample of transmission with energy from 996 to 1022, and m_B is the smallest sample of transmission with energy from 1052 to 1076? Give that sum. 17.1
